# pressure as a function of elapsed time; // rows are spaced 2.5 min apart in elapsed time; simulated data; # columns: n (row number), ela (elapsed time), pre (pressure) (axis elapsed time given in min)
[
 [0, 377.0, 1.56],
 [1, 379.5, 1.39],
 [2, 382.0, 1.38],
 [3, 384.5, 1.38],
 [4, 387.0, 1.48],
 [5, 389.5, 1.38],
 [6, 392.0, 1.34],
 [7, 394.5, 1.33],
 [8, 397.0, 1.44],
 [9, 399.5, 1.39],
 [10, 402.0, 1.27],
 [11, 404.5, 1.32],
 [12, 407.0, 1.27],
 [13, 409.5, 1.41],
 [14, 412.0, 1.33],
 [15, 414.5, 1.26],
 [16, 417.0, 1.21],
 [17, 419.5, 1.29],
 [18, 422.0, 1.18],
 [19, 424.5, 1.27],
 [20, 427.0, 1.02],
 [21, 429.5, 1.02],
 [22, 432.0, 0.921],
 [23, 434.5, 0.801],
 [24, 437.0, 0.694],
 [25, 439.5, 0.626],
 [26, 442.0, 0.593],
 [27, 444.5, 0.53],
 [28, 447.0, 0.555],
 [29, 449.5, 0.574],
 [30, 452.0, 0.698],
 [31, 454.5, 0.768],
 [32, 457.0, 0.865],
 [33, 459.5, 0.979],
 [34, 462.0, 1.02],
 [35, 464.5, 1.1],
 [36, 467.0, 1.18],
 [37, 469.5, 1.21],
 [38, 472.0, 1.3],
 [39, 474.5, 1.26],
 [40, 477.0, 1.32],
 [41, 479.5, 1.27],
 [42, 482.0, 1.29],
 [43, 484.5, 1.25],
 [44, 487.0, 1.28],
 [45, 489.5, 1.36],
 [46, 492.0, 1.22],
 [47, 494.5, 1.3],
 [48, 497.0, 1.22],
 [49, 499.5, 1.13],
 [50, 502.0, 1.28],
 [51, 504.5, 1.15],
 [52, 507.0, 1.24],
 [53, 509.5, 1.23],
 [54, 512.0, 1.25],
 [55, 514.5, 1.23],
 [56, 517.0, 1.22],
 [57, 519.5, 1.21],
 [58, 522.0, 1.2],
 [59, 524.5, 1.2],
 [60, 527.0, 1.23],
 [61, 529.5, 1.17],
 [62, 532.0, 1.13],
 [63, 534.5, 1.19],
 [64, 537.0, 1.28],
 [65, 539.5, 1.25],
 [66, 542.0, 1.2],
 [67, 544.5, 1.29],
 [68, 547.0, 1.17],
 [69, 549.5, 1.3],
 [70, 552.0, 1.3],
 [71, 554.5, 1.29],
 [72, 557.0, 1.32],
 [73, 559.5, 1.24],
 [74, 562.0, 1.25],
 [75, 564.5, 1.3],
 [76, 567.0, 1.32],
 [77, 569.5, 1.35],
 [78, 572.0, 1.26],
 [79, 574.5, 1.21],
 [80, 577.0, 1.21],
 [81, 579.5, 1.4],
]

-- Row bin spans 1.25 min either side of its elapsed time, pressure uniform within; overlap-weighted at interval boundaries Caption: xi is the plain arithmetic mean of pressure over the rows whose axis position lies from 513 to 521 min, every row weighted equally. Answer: 1.22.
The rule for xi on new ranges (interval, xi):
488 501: 1.25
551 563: 1.28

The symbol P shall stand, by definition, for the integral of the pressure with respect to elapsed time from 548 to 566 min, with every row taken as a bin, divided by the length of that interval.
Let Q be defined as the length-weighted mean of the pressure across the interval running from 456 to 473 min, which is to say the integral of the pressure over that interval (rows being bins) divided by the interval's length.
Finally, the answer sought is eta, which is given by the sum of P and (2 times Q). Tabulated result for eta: 3.47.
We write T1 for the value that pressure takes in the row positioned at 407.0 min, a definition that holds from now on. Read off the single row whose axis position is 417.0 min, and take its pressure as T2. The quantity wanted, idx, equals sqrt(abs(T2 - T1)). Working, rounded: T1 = 1.27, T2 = 1.21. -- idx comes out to 0.24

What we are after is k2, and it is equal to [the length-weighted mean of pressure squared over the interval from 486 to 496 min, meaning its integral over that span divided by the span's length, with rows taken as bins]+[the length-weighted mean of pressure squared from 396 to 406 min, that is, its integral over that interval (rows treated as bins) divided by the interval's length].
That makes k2 3.49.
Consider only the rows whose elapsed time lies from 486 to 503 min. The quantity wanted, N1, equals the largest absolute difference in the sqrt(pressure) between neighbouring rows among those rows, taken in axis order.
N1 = 0.068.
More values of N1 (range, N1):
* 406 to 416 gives 0.060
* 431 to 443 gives 0.065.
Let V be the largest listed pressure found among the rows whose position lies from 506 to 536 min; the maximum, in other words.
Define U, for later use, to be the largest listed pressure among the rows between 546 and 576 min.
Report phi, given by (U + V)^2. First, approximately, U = 1.35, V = 1.25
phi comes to 6.8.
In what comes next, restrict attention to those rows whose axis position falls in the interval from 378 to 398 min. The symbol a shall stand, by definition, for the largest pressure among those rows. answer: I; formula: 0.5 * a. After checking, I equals 0.74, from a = 1.48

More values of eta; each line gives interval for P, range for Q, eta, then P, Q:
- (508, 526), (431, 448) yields 2.57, 1.22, 0.7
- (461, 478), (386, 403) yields 3.95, 1.20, 1.4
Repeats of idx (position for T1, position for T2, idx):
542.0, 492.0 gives 0.14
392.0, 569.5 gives 0.10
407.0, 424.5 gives 0.00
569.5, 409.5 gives 0.24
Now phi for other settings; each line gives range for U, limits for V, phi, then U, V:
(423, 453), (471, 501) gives 6.9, 1.27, 1.36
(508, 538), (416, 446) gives 6.6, 1.28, 1.29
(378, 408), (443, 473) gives 7.7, 1.48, 1.3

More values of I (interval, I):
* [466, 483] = 0.66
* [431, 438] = 0.46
